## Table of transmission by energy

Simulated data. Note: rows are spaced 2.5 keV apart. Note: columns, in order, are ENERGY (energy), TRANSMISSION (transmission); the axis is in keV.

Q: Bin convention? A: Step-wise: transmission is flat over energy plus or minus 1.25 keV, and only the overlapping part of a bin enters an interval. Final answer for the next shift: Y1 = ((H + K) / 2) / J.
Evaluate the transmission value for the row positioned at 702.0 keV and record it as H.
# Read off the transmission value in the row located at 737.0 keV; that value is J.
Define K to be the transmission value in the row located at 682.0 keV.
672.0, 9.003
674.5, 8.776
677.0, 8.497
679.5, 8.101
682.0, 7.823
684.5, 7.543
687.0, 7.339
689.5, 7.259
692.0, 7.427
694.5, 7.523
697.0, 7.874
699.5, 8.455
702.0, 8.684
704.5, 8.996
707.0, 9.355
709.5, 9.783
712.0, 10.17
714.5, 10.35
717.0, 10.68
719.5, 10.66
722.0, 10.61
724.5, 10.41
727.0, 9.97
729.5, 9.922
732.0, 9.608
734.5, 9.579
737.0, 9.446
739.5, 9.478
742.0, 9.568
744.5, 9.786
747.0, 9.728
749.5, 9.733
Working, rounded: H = 8.684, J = 9.446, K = 7.823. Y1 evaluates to 0.87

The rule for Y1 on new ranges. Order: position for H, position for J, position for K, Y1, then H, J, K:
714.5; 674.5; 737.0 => 1.13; 10.35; 8.776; 9.446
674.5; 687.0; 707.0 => 1.24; 8.776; 7.339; 9.355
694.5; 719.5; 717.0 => 0.85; 7.523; 10.66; 10.68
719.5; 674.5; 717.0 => 1.22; 10.66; 8.776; 10.68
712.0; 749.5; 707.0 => 1.00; 10.17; 9.733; 9.355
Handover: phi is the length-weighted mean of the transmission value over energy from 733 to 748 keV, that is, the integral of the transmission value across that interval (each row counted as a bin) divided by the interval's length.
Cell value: 9.6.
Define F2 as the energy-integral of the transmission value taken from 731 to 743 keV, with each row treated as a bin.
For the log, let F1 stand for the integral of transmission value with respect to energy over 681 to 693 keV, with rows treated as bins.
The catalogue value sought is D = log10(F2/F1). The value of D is 0.11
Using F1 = 90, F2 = 114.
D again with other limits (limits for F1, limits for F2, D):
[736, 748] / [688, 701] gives -0.06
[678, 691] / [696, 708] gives 0.02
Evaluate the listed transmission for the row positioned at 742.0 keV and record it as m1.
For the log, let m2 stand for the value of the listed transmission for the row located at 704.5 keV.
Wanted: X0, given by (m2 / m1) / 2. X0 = 0.47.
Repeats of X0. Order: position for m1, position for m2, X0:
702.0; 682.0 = 0.45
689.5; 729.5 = 0.68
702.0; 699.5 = 0.49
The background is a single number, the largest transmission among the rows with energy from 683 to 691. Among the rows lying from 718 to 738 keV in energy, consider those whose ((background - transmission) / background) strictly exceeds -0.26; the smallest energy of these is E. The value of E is 737.0 keV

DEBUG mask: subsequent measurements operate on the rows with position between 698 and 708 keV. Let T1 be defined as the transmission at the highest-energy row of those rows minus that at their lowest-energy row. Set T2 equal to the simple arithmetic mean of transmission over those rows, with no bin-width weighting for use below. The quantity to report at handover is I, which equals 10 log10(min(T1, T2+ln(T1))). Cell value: -0.5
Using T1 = 0.9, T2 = 8.9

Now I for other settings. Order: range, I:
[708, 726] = -2.0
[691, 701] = 0.1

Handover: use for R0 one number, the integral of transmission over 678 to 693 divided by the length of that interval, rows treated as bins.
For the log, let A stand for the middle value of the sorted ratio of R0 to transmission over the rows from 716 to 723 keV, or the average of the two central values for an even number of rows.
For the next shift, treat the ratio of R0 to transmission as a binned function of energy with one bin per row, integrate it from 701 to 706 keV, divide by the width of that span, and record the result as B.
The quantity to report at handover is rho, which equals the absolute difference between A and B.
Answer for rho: 0.14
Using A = 0.71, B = 0.86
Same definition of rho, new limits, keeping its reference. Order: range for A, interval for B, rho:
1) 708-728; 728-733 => 0.04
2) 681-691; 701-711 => 0.20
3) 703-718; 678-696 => 0.24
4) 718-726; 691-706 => 0.22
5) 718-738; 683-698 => 0.25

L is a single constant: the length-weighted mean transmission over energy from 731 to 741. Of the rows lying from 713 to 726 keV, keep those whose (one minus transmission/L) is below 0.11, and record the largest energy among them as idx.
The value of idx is 724.5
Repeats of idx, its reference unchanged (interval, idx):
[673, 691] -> 677.0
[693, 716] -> 714.5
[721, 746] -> 744.5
